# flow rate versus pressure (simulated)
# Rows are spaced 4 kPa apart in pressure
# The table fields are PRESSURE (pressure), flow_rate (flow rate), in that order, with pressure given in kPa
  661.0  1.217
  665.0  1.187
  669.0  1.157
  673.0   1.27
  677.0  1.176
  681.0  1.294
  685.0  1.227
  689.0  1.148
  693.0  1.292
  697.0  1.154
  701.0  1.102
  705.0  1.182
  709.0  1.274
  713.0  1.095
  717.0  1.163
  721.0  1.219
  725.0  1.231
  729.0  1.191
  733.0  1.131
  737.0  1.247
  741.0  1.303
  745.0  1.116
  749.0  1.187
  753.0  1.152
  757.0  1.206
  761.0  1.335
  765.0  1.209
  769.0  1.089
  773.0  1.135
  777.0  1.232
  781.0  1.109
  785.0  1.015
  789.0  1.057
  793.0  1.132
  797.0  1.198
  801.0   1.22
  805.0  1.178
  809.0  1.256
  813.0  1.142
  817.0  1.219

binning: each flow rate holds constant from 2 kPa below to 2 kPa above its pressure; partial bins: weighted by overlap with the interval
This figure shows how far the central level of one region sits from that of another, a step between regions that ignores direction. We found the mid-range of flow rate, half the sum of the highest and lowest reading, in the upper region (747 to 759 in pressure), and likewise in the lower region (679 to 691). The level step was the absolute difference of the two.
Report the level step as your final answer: 0.042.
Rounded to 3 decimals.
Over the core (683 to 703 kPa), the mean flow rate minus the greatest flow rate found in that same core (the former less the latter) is -0.107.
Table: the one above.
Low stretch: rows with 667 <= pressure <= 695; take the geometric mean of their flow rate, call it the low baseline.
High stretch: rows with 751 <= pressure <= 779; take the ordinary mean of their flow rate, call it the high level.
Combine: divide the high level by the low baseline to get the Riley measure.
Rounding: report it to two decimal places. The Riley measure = 0.98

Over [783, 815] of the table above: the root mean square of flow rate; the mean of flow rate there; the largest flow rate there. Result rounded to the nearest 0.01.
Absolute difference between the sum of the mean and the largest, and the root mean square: 1.25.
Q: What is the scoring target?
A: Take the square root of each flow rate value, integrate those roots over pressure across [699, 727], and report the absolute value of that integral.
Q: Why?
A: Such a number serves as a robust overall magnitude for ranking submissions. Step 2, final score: 30.4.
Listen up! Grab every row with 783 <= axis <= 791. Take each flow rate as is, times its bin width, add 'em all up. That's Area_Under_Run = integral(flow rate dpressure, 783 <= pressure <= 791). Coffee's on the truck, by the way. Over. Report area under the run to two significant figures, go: 8.3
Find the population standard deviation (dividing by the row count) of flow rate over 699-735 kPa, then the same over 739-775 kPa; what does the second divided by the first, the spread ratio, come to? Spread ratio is 1.4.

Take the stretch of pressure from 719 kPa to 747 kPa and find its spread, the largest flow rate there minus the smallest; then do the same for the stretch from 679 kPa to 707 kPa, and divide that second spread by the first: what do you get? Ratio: 1.0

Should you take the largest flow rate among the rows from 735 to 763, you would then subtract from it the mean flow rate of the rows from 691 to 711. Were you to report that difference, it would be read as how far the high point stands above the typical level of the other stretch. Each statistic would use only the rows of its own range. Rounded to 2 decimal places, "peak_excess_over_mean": 0.13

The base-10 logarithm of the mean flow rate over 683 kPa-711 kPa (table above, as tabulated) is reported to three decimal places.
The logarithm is 0.078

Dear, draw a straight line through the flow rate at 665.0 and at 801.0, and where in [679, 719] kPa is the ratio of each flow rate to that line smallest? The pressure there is 713.0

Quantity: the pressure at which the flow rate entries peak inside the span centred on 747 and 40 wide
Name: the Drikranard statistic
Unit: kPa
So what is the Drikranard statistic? 761.0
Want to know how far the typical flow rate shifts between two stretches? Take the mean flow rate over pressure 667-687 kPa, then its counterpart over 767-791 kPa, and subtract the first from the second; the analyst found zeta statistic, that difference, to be -0.12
